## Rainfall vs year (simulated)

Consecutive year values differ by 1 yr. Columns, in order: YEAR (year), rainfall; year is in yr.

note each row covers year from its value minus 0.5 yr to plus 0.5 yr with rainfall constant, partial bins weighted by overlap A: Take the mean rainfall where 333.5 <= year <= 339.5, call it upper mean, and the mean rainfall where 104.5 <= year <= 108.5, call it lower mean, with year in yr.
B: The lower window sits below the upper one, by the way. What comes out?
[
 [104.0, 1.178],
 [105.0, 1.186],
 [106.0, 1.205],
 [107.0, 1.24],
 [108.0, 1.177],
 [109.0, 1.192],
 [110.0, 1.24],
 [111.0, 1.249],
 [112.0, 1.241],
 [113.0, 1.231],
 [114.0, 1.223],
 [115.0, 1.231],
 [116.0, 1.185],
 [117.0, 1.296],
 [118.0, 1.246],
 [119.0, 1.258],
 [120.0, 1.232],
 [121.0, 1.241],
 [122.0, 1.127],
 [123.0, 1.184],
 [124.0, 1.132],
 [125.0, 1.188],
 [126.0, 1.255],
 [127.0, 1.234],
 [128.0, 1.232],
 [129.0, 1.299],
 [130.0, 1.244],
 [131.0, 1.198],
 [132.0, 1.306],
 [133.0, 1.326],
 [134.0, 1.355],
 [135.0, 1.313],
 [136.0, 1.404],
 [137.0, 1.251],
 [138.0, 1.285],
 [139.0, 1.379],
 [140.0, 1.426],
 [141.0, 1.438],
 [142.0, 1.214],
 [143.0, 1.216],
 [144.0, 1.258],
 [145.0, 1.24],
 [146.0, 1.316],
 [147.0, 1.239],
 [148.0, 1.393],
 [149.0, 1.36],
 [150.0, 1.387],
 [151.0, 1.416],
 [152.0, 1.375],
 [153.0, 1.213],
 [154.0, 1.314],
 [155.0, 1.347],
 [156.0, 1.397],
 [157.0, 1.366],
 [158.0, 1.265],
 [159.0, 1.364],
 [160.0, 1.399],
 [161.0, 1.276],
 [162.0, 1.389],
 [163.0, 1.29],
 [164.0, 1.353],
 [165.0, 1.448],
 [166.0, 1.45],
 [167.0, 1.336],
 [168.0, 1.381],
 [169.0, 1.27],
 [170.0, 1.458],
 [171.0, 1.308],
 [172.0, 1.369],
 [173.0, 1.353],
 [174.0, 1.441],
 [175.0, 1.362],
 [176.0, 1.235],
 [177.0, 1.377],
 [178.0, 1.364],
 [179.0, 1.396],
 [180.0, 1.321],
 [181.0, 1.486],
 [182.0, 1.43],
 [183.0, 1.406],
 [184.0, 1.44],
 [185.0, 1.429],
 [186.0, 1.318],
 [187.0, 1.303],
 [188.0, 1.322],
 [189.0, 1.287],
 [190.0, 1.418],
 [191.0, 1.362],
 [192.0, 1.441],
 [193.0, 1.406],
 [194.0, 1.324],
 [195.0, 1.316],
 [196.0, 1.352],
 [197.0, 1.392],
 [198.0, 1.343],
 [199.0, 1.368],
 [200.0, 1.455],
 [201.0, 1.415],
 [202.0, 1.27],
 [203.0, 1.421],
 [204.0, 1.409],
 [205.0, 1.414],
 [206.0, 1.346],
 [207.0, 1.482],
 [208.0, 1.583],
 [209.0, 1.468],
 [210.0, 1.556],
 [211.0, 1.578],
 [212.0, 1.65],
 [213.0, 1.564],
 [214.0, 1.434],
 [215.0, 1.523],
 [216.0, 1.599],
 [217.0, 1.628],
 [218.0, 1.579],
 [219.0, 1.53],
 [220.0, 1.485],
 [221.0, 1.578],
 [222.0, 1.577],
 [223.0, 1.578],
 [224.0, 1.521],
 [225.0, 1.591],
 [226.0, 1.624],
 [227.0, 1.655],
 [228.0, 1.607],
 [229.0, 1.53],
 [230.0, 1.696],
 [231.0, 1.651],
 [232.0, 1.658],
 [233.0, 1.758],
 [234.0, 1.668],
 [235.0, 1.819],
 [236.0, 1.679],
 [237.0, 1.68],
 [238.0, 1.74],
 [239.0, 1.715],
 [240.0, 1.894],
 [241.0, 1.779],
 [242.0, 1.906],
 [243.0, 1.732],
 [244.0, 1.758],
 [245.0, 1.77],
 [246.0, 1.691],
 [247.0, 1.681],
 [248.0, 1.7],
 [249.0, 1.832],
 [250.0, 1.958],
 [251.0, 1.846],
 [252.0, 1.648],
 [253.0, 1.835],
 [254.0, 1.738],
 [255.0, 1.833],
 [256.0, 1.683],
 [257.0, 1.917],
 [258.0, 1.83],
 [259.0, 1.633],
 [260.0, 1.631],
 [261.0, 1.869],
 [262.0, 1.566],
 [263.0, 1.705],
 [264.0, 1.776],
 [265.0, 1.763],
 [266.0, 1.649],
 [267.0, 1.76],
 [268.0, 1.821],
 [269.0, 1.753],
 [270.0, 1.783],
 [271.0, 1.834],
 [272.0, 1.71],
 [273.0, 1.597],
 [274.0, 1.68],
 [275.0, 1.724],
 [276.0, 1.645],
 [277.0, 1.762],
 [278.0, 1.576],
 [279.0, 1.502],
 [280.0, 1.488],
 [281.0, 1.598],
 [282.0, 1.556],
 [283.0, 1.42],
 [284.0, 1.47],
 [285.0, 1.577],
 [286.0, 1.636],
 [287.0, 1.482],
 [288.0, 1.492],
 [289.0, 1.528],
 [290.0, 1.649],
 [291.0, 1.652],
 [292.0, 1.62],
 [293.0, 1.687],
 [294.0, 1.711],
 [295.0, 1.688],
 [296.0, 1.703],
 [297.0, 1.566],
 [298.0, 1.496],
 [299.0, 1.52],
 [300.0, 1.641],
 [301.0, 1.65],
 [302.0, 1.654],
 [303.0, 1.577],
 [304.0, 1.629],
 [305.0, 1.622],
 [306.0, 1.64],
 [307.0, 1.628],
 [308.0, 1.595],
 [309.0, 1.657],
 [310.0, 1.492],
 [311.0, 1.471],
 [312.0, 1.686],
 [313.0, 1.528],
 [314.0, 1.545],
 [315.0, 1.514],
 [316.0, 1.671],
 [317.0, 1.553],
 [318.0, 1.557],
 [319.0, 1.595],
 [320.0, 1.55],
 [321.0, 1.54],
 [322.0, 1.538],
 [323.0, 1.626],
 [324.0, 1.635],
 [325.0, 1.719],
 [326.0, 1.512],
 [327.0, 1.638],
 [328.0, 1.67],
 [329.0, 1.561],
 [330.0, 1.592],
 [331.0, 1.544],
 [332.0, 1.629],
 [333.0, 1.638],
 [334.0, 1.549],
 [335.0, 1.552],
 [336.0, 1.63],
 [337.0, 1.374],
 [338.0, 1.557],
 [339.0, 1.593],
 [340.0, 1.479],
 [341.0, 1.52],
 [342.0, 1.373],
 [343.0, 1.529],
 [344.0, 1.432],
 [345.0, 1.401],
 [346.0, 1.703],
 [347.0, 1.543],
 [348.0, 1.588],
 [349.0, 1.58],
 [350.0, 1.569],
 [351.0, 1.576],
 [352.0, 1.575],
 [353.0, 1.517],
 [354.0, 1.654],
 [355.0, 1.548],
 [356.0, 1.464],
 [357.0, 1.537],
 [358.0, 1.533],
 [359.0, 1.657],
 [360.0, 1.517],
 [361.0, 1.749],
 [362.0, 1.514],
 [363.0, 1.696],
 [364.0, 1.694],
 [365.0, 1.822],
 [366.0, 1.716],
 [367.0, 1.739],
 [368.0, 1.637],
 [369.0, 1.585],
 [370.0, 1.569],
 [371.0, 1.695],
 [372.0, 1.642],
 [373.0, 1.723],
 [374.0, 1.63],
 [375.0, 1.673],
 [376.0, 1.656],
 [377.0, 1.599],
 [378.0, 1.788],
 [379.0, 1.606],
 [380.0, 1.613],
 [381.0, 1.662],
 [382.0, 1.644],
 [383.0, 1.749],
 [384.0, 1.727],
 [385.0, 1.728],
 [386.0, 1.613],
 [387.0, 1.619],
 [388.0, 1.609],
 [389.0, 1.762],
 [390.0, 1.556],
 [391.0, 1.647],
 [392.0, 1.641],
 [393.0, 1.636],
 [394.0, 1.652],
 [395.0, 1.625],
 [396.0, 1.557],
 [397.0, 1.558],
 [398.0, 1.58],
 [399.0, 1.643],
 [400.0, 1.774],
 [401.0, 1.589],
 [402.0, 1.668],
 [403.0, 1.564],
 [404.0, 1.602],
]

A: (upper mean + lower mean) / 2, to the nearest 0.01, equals 1.37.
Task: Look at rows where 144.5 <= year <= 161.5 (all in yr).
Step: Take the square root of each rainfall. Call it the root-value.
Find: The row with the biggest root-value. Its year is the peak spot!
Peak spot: 151.0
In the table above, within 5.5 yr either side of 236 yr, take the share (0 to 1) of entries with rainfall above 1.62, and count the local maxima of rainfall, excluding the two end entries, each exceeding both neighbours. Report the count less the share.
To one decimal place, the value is 3.0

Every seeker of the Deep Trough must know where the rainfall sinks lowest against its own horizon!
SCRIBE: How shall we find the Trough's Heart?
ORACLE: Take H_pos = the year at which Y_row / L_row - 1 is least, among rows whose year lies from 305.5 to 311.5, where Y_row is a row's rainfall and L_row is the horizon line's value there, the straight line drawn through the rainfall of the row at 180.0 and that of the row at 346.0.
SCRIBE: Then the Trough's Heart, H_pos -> 311.0 yr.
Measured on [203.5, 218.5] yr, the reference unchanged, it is 206.0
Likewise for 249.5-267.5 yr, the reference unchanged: 262.0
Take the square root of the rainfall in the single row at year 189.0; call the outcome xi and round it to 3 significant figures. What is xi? 1.13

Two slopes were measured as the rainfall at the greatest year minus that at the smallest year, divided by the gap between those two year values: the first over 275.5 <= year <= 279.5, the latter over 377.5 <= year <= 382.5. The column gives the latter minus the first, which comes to 0.012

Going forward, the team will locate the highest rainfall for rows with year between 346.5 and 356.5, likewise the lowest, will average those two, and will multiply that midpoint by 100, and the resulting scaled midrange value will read 156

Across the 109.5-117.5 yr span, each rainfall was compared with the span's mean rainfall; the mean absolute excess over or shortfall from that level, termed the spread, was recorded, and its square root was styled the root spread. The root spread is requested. 0.140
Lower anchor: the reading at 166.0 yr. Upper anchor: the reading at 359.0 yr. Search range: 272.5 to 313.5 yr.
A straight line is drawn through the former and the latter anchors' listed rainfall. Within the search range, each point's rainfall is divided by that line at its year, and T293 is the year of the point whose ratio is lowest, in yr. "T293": 283.0 yr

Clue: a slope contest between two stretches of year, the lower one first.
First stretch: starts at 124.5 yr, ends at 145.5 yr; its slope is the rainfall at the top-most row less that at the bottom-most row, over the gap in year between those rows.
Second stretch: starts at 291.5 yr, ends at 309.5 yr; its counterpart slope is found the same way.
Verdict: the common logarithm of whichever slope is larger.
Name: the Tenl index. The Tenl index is -2.59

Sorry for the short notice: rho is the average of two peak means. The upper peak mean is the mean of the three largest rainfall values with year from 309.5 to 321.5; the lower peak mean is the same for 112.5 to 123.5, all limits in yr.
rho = 1.46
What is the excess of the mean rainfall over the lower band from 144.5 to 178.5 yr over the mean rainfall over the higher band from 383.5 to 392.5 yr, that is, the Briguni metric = -0.31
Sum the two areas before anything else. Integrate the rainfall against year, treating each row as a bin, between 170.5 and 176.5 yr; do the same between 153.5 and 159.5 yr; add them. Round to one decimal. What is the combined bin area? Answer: 16.1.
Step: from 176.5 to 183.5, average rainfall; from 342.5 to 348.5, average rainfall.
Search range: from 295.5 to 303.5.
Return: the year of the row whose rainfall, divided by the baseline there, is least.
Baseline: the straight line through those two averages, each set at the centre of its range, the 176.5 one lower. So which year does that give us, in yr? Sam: 298.0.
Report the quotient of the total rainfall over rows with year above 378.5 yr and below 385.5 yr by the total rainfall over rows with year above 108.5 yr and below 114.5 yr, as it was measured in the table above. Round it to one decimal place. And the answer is 1.6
